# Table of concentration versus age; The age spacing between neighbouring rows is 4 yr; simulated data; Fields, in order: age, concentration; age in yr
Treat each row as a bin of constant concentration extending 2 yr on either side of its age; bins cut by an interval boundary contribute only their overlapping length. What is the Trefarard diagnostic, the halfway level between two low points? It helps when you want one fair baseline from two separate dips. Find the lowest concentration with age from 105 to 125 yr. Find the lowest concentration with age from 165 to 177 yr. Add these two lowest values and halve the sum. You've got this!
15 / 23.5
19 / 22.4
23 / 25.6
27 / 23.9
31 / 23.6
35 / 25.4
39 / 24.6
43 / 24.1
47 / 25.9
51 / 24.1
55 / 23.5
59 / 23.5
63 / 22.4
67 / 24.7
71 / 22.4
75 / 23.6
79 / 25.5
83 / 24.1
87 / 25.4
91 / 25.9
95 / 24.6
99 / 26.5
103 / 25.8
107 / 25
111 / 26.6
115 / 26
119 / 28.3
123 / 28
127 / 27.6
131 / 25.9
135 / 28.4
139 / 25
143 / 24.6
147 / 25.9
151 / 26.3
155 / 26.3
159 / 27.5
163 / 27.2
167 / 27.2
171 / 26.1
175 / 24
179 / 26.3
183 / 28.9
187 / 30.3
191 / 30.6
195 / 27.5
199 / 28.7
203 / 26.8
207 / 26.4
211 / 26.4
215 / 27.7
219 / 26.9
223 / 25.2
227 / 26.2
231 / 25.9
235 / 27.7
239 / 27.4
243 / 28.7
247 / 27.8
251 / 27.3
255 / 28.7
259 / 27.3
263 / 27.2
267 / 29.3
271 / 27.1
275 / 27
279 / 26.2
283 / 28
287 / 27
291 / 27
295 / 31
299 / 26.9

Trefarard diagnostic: 24.5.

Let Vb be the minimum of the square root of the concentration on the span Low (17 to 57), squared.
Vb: 22.4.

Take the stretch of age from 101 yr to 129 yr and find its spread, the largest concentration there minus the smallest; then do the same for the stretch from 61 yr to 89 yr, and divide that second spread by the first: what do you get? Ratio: 0.9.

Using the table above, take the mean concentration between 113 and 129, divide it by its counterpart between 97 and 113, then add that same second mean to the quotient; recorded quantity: 27.0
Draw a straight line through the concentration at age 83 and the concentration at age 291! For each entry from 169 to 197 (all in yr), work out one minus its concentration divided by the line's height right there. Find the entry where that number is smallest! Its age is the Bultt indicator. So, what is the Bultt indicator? 191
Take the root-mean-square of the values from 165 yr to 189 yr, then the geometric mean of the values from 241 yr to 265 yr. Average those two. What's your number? 27.5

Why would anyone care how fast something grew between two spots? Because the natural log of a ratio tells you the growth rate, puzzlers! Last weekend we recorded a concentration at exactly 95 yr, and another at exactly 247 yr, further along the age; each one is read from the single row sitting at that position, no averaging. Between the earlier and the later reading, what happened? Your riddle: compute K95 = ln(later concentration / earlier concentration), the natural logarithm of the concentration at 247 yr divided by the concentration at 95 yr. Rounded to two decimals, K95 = 0.12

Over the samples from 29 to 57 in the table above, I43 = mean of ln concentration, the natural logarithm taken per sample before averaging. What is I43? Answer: 3.20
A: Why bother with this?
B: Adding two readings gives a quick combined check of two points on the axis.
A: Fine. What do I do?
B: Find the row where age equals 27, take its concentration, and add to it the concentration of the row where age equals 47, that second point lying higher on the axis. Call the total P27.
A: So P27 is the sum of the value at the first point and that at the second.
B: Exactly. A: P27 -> 49.8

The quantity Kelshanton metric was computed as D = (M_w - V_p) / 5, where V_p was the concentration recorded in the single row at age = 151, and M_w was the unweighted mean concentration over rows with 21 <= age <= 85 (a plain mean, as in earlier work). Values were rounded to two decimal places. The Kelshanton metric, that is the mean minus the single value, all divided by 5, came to -0.42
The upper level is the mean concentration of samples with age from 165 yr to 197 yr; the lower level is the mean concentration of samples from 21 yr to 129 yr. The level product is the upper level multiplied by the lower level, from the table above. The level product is 692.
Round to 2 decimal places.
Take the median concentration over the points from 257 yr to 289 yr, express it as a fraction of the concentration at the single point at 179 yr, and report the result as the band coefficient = 1.03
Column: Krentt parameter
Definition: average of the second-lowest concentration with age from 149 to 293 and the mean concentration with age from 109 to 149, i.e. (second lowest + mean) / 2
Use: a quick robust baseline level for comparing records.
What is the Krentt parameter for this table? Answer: 25.9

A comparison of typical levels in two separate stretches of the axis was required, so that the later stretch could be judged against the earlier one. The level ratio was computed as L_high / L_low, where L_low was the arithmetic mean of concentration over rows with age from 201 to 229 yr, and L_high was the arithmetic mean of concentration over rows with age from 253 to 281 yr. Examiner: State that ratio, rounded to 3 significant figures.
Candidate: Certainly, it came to 1.04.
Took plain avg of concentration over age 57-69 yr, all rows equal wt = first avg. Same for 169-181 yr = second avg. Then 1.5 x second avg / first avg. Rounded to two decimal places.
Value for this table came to 1.62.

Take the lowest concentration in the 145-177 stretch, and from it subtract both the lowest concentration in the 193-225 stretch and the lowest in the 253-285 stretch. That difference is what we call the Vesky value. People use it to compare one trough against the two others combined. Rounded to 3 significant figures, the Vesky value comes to -27.4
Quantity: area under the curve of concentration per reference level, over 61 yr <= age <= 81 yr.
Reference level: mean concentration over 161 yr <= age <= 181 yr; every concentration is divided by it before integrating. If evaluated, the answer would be 18.1 yr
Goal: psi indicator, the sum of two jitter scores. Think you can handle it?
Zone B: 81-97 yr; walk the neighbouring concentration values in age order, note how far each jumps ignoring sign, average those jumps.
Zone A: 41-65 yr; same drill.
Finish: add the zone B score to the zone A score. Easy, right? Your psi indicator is 2.09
